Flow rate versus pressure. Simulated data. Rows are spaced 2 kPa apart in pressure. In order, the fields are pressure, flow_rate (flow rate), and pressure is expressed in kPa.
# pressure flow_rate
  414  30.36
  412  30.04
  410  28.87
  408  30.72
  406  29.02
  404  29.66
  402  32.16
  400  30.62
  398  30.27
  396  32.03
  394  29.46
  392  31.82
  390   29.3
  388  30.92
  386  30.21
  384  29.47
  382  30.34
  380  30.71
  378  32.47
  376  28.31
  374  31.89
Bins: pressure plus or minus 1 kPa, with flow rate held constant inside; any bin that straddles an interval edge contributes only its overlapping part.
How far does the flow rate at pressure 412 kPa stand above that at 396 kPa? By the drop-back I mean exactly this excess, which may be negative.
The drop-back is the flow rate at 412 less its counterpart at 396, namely -2.0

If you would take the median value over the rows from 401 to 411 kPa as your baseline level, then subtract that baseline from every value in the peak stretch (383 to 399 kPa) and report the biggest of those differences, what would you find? 2.37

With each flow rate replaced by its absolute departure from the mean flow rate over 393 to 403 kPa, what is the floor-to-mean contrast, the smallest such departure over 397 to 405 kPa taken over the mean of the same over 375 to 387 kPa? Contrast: 0.2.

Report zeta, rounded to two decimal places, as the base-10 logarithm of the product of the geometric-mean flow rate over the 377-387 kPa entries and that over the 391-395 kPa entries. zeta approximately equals 2.97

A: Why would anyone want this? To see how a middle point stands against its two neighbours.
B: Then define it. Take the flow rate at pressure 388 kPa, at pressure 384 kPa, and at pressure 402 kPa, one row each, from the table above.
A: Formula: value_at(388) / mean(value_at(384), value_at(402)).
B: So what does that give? 1.00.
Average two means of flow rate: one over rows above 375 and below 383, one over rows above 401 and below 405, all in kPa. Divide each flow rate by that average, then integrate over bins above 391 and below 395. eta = 3.99 kPa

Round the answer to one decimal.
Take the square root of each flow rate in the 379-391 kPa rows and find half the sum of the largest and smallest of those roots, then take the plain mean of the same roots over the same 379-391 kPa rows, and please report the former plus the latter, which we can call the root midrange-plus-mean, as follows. 11.0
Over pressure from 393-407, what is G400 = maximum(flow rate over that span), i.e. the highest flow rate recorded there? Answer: 32.16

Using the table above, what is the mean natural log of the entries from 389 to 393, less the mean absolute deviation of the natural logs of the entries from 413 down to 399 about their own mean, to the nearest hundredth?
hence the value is 3.39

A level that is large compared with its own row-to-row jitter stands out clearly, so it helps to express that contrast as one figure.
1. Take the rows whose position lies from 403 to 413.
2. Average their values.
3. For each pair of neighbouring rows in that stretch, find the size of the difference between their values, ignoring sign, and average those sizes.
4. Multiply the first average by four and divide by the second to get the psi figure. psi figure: 89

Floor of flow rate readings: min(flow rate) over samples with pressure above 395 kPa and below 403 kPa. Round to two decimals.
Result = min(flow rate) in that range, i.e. 30.27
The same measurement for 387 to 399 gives 29.30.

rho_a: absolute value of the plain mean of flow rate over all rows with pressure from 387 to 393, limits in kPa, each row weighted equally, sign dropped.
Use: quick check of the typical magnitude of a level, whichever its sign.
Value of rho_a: 30.7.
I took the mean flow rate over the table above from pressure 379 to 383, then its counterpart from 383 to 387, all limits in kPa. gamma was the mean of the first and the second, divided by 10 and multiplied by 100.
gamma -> 302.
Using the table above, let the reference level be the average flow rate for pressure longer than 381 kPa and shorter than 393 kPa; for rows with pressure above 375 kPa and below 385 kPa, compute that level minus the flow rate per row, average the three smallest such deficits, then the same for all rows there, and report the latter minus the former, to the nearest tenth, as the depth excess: 0.9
